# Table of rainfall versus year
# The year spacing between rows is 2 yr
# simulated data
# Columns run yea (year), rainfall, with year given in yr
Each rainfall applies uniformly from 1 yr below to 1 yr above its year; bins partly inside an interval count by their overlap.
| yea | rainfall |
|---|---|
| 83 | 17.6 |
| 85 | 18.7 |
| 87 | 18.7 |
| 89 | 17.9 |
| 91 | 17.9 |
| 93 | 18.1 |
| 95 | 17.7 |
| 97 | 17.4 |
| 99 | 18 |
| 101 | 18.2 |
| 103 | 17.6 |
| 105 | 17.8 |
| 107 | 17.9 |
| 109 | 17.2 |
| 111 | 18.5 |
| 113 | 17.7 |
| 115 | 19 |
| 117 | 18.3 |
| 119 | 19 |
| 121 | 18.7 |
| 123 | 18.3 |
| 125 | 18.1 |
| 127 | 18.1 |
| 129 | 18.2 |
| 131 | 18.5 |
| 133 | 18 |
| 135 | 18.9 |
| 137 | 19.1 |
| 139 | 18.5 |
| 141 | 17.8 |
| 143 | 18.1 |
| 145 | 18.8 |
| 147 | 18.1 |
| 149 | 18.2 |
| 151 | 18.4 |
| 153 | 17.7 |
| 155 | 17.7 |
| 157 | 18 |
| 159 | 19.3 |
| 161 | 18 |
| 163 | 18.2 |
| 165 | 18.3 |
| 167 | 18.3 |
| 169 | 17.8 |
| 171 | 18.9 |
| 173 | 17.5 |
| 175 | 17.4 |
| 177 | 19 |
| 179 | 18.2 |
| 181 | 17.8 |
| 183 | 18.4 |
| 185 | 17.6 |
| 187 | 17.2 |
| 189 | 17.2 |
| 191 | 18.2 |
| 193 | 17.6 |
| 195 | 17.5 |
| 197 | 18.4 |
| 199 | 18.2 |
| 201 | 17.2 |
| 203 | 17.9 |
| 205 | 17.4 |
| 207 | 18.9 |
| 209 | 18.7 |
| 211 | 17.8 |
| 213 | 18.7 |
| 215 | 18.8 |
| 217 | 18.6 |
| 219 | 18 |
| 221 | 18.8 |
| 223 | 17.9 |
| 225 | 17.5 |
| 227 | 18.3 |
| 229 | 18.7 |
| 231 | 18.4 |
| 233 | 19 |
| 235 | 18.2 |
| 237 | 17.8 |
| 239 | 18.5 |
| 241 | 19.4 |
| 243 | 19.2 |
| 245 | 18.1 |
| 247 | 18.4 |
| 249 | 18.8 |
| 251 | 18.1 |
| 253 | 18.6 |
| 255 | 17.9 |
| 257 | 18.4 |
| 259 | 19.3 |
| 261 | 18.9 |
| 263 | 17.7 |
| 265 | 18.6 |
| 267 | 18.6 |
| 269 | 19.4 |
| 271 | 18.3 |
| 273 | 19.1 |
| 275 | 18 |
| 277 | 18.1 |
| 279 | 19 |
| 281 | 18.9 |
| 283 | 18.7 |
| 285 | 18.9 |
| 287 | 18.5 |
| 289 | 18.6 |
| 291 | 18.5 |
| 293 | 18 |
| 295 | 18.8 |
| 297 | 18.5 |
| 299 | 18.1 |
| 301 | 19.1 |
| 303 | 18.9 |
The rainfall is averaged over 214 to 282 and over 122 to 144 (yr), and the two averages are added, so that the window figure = 36.84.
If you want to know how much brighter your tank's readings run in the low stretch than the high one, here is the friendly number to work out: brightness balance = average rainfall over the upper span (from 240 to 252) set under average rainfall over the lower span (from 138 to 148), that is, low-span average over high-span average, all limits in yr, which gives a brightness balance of 0.98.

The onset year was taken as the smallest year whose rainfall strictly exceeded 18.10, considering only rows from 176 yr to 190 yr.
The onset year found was 177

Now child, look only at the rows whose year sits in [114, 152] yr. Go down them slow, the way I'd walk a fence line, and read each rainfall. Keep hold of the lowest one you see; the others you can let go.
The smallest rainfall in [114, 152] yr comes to 17.8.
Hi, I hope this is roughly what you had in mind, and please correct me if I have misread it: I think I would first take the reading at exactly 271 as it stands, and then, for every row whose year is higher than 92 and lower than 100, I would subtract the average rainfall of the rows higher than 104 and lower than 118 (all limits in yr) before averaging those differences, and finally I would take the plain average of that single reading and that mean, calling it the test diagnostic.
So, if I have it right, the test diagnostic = 9.02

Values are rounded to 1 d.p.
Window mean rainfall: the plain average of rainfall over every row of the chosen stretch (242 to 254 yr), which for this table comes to 18.5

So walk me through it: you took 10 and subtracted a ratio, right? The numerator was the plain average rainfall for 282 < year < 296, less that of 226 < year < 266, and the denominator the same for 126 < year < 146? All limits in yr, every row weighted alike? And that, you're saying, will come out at 10.00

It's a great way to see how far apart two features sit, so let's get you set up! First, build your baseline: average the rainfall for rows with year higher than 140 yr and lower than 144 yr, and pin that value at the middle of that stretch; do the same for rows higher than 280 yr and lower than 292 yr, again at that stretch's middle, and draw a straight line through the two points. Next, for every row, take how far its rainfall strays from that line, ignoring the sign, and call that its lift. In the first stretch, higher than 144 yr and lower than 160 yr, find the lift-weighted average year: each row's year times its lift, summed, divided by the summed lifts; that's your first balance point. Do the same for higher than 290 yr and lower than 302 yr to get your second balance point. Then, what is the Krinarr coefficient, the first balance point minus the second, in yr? -143.5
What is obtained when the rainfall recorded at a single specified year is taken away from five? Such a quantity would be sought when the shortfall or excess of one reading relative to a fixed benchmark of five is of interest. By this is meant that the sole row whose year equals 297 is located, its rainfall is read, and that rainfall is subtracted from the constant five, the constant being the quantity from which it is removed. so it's -13.5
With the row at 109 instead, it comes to -12.2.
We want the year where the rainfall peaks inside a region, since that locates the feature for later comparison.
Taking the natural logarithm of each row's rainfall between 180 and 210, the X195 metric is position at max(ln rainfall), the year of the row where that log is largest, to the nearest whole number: 207 yr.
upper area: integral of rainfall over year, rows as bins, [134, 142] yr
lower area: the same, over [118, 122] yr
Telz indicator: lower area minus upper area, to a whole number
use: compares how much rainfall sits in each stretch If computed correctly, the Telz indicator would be -73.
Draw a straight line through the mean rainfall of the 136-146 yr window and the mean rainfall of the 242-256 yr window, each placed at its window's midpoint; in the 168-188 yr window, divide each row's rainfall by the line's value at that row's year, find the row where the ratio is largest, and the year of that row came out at 177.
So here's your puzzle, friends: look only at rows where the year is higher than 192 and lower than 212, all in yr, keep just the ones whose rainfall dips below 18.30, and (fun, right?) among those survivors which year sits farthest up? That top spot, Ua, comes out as 211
